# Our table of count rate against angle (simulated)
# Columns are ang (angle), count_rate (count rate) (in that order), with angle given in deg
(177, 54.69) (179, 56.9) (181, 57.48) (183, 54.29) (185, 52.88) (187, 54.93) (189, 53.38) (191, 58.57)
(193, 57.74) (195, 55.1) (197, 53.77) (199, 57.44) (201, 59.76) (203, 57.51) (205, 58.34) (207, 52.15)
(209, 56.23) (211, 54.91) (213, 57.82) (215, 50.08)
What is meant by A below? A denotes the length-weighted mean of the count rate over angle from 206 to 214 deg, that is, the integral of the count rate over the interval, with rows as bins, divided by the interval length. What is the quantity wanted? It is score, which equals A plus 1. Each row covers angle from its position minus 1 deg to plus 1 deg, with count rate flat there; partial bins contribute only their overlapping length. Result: 56.3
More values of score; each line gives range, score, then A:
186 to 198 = 56.6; 55.6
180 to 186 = 55.9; 54.9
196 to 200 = 56.6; 55.6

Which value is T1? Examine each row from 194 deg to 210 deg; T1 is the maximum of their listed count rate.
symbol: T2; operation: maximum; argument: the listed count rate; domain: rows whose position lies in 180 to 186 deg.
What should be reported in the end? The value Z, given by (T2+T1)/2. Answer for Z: 58.6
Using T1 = 59.76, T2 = 57.48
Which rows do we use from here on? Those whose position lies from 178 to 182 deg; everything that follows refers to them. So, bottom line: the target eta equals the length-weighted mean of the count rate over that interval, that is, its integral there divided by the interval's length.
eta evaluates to 57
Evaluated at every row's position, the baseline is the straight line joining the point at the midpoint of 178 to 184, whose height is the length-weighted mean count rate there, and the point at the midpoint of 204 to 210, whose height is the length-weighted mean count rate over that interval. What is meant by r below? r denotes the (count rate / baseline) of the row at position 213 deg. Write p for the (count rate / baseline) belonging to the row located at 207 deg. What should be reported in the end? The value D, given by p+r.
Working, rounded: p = 0.94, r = 1.04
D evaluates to 1.98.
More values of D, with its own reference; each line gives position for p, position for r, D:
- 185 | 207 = 1.88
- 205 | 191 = 2.10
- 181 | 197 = 1.99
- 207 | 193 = 1.97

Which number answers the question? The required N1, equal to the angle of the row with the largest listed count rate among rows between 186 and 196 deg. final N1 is 191 deg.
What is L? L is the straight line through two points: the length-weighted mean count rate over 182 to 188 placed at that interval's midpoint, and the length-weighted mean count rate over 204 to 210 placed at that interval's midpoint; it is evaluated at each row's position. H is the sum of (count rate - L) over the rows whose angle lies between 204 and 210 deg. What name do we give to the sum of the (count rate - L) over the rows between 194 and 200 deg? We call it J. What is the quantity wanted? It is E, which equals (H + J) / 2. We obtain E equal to 1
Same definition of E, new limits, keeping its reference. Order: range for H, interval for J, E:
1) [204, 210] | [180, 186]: 1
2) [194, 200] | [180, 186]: 2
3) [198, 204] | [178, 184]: 8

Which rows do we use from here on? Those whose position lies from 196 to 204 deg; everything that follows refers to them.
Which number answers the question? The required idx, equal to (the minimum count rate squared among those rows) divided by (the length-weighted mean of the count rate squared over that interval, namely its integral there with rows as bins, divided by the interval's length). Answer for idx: 0.885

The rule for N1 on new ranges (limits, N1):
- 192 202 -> 201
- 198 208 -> 201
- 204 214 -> 205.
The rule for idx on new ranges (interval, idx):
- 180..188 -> 0.927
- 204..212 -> 0.884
